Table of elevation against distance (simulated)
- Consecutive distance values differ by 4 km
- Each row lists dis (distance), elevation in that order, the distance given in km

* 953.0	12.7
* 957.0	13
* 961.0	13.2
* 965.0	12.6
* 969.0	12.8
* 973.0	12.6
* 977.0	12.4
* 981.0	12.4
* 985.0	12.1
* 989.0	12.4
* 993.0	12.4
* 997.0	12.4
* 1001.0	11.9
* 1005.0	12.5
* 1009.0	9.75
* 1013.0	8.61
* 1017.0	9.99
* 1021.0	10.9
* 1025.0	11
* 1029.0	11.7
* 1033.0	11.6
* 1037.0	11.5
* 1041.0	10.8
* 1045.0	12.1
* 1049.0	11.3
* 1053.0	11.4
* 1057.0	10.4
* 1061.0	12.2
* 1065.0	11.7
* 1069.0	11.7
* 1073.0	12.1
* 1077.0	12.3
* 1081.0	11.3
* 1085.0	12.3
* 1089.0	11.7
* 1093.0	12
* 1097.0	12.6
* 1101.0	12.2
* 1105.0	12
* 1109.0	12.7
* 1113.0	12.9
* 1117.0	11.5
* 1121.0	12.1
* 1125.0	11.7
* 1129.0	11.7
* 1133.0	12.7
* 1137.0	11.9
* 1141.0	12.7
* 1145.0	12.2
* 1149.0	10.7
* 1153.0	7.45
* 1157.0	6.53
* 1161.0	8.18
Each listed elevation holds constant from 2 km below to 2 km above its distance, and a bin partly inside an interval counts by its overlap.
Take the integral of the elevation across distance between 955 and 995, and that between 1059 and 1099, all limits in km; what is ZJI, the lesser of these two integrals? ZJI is 480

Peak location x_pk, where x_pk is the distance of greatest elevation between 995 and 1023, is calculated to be 1005.0 km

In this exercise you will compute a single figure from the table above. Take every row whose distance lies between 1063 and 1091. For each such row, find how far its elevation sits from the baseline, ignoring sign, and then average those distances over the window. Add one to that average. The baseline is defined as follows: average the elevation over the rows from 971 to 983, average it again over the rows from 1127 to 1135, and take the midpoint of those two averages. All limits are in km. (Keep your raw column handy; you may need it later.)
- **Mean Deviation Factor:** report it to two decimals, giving 1.46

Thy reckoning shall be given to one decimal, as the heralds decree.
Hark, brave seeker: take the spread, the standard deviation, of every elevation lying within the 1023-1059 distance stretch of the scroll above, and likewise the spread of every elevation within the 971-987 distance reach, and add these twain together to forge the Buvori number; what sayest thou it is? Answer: 0.7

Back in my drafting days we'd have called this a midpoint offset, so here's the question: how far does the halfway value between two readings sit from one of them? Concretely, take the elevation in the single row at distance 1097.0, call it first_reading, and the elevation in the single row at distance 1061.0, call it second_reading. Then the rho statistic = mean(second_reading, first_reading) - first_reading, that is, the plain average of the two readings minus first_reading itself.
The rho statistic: -0.2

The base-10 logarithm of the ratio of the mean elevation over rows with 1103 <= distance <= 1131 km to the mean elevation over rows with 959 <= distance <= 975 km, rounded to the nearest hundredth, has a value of -0.02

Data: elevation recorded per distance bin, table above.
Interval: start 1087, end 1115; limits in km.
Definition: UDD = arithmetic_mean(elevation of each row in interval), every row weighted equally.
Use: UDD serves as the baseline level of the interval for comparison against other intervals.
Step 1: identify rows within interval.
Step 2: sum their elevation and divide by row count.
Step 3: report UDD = 12.3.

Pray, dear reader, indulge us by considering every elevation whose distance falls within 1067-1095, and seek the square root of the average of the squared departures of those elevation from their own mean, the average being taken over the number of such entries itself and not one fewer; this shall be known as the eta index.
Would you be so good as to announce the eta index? 0.34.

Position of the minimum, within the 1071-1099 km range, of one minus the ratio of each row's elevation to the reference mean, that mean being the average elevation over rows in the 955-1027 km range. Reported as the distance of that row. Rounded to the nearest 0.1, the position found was 1097.0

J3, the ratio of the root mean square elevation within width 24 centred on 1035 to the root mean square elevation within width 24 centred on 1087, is 0.95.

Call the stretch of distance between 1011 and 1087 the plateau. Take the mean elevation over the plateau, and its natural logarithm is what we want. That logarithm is 2.43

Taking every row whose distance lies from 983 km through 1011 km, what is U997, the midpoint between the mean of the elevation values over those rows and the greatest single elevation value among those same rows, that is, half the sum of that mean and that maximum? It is 12.2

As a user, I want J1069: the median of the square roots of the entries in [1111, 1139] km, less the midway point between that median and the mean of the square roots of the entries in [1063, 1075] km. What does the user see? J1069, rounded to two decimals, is 0.00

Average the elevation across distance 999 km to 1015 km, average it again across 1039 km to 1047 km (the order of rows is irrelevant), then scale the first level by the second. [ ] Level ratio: 0.934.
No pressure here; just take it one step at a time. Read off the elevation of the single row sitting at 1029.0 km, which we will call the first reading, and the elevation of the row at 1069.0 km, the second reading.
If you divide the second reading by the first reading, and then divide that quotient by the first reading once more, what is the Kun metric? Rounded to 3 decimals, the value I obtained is 0.085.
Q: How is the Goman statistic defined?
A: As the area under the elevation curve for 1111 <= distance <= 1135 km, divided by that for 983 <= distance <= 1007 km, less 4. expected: -3.01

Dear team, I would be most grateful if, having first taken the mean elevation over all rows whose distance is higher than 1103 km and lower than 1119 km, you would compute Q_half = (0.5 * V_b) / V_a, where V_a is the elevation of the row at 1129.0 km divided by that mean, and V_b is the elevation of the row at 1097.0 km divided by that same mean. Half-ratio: 0.54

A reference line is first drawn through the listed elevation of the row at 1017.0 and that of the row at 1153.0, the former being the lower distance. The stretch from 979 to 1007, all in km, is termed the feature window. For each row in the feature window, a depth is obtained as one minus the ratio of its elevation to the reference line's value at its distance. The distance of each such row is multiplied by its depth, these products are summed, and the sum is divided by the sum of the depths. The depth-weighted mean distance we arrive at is 993.7 km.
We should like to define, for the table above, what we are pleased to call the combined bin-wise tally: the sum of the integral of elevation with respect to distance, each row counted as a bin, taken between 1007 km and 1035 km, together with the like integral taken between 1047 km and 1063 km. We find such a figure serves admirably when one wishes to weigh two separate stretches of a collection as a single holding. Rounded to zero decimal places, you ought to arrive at 475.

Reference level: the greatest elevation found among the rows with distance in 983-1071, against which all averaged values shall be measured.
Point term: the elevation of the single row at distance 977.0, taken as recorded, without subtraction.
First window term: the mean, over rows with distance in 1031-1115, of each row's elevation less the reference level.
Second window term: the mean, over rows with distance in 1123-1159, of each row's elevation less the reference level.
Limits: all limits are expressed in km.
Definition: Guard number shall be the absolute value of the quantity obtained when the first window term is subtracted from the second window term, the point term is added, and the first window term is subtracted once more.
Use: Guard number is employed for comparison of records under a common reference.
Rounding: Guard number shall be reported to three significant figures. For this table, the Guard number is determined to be 12.0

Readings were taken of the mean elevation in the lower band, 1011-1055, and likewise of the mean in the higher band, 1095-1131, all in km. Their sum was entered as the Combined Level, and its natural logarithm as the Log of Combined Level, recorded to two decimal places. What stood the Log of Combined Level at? 3.14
